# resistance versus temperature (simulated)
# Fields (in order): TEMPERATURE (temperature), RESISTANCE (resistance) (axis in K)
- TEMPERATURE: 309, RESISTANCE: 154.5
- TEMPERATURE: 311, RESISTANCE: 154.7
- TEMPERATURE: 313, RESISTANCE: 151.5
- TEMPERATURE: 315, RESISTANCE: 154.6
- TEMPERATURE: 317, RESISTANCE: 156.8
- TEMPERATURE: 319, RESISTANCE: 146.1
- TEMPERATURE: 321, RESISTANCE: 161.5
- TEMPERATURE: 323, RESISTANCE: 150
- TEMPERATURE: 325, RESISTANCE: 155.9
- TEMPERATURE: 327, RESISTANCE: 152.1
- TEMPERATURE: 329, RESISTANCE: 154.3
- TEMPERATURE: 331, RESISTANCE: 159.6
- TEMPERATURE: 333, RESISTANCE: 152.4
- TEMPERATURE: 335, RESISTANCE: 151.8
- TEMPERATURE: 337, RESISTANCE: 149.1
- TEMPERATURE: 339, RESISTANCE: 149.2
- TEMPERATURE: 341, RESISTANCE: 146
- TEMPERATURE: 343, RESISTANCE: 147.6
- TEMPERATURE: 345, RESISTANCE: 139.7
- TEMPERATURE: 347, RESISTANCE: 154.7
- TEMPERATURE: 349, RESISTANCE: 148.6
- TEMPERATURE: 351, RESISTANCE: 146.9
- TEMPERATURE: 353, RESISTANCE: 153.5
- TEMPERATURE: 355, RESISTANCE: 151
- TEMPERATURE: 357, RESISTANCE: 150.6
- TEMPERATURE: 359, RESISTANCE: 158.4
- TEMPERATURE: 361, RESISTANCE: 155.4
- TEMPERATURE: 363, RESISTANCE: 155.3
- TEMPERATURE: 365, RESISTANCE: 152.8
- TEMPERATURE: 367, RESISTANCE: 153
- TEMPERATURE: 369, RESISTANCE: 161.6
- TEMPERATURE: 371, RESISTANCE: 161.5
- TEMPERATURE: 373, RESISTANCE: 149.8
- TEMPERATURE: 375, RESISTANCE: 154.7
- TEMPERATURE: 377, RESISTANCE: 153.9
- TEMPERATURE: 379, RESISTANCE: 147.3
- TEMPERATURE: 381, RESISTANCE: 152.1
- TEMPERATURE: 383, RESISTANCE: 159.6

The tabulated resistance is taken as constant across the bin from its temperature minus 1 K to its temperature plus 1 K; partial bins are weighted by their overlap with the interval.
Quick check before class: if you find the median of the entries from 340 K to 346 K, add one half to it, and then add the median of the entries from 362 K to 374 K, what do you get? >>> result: 301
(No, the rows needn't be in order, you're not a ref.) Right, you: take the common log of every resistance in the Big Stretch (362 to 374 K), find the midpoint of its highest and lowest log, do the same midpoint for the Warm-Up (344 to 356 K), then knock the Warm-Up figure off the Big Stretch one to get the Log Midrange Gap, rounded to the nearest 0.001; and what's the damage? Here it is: 0.025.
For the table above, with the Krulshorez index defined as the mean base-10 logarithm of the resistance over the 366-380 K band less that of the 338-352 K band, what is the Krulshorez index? 0.020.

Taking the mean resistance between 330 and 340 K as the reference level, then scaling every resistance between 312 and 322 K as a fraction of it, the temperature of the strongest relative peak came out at 321 K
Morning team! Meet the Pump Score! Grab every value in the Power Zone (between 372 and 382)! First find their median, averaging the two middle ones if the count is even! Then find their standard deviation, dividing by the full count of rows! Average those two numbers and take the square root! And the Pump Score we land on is 8.80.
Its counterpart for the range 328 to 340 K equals 8.82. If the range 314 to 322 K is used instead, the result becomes 8.98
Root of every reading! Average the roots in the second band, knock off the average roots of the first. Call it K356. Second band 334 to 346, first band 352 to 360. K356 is -0.25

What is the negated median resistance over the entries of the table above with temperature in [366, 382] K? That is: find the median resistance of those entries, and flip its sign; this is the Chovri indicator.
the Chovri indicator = -153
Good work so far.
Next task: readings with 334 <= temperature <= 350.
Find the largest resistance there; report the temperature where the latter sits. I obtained 347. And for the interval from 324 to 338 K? 331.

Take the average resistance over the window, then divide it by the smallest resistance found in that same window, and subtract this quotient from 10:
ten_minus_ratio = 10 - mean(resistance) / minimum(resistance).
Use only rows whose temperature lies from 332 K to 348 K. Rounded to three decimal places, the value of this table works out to 8.935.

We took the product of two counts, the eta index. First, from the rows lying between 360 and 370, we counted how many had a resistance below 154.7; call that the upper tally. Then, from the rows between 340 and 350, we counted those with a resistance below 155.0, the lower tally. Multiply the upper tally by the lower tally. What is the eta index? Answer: 10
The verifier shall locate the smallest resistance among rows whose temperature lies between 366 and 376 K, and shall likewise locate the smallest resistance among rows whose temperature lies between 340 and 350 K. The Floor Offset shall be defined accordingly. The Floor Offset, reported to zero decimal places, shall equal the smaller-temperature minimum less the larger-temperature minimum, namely -10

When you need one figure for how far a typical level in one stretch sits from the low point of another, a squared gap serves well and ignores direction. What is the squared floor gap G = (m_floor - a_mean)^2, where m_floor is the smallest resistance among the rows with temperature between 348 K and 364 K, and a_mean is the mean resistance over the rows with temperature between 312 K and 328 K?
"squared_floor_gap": 44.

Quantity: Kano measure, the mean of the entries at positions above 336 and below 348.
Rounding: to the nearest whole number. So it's 148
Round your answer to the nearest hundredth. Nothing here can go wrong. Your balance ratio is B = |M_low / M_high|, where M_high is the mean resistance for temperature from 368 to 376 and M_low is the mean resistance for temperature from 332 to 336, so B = 0.97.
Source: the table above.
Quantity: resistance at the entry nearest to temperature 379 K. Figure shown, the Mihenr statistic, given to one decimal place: 147.3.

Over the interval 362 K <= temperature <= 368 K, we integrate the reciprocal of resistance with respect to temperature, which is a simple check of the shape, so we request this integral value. 0.0390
